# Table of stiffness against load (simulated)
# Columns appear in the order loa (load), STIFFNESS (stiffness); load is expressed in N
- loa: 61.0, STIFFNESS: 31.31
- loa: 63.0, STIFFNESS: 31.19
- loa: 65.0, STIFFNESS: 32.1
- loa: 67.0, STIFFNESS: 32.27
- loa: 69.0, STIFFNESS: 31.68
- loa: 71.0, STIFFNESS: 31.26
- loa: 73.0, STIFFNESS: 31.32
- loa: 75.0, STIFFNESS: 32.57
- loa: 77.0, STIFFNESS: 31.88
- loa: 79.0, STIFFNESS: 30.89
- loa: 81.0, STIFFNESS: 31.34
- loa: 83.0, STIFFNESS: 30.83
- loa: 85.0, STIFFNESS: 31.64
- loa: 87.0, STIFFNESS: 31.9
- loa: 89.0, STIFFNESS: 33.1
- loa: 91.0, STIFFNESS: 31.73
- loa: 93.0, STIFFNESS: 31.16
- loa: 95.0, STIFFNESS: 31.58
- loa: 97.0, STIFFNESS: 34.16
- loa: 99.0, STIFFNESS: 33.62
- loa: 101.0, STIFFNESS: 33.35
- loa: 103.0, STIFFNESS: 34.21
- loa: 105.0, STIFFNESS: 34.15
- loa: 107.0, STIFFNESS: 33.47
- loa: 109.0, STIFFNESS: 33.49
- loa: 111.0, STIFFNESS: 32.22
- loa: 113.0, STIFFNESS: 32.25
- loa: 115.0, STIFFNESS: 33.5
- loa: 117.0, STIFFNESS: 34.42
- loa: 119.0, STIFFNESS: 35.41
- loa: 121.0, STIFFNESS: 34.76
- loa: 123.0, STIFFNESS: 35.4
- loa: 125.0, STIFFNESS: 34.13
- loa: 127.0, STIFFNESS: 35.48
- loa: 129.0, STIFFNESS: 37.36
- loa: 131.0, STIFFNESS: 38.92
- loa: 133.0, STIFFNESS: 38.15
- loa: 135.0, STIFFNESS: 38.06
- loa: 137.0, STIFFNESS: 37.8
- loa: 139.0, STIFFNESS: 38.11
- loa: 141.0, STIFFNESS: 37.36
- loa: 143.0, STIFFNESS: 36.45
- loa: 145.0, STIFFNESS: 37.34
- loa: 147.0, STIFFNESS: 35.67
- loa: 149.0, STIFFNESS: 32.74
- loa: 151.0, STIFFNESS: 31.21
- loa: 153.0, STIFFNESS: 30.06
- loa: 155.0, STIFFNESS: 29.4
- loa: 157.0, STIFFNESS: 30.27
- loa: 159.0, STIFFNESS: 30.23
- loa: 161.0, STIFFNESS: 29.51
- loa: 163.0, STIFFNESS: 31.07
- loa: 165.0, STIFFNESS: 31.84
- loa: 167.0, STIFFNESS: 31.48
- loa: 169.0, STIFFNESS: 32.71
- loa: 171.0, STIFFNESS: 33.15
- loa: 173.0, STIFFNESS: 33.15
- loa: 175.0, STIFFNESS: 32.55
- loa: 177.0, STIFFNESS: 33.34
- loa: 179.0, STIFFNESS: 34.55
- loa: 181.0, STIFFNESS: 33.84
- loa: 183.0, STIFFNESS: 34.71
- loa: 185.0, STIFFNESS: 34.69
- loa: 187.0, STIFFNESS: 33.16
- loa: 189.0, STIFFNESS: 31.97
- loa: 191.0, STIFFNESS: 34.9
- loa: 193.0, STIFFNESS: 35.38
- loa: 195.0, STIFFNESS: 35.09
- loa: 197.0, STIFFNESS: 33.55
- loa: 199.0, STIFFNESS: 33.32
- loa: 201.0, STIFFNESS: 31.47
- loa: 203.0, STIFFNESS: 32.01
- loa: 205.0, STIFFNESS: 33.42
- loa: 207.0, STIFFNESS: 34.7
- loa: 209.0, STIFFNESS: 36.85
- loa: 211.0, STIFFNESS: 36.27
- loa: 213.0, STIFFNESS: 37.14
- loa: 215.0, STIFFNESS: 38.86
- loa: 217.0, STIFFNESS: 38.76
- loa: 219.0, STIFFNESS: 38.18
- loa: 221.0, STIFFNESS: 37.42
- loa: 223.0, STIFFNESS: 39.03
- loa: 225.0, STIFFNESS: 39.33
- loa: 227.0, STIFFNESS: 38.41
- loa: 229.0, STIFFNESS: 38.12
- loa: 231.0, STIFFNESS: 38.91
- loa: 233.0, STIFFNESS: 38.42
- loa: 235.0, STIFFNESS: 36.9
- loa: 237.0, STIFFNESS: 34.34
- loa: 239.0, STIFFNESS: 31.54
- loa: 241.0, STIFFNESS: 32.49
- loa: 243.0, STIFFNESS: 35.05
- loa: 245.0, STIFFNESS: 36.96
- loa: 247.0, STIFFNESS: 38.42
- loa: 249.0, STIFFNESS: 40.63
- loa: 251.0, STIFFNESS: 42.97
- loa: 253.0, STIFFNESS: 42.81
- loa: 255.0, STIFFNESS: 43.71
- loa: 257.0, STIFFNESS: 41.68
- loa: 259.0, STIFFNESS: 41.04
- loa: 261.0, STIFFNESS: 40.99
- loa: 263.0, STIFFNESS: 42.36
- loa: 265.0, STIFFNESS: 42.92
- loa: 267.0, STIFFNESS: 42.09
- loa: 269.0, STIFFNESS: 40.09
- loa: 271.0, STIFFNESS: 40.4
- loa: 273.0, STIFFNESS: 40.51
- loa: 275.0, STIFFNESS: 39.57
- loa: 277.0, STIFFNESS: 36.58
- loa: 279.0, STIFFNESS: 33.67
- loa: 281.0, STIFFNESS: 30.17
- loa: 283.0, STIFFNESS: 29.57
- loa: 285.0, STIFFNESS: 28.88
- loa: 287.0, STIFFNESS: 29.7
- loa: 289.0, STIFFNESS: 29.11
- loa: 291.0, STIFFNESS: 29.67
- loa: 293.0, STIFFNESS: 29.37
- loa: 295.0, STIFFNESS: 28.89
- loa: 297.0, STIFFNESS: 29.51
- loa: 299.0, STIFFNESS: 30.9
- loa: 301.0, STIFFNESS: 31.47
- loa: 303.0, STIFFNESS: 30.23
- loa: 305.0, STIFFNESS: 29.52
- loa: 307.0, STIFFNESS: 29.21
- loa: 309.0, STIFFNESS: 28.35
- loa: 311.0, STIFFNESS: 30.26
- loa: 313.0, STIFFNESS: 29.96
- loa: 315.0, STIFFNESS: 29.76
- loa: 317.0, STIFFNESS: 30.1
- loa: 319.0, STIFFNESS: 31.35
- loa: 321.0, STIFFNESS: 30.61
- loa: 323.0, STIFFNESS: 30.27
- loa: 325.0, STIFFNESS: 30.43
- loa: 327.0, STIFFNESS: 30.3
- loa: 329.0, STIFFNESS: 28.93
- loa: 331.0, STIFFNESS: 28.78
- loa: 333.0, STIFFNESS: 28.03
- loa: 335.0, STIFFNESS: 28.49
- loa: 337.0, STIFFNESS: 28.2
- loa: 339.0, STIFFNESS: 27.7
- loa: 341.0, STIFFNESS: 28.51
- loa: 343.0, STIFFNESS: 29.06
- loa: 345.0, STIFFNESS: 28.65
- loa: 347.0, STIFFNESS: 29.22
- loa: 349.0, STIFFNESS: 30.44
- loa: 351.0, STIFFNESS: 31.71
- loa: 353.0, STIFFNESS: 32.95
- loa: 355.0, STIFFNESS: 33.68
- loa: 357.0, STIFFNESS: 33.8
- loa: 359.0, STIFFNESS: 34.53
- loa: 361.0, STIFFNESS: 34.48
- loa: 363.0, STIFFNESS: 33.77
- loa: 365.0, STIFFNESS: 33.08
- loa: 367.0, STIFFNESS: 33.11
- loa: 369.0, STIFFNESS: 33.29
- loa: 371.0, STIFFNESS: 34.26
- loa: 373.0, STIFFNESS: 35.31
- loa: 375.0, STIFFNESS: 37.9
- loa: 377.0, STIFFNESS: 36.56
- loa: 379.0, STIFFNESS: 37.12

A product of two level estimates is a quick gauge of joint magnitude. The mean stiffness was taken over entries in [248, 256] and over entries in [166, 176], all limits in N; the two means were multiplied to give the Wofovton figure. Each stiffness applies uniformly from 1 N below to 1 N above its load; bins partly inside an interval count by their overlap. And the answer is 1387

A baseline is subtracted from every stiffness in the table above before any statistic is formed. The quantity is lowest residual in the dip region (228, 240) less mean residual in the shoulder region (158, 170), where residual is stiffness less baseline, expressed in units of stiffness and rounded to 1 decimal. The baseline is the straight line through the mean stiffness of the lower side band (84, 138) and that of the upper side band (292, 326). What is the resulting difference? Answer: 2.0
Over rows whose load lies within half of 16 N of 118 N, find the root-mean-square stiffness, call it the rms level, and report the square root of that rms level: 5.83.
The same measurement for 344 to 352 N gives 5.48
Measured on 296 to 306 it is 5.51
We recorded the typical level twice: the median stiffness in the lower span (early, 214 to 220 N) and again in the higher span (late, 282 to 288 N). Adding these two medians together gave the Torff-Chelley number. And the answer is 68.3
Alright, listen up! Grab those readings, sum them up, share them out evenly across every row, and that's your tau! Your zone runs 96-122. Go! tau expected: 34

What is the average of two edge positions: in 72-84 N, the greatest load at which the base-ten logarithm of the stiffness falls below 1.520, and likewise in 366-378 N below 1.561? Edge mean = 228 N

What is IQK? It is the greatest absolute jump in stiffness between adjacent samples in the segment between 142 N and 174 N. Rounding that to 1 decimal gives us 2.9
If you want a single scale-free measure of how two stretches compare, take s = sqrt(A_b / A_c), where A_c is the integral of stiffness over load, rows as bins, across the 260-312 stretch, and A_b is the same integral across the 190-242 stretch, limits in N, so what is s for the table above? 1.03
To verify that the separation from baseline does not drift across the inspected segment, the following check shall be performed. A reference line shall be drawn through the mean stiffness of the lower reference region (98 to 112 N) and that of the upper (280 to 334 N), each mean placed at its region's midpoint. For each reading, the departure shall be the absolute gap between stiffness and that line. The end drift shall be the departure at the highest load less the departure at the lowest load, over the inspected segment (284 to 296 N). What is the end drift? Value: 0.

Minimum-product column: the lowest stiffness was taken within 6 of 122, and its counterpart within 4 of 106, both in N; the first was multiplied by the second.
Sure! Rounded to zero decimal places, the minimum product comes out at 1142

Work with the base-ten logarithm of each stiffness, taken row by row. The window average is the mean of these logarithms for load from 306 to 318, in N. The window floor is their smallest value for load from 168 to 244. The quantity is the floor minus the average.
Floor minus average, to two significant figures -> 0.027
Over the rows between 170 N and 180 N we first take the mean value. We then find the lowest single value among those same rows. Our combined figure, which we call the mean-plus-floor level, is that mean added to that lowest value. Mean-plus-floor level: 66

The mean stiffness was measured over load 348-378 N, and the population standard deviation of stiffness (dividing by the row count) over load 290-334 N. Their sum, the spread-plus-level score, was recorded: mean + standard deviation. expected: 34.8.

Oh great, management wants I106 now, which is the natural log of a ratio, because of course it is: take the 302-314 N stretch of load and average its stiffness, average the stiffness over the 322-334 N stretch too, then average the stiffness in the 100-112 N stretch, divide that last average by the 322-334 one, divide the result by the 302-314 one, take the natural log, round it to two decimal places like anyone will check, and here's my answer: -3.26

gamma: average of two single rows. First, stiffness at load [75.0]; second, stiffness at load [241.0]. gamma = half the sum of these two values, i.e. 32.5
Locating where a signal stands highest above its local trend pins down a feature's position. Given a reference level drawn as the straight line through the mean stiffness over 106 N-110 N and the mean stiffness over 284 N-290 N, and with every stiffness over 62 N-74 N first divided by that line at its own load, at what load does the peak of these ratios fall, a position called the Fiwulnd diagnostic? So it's 67.0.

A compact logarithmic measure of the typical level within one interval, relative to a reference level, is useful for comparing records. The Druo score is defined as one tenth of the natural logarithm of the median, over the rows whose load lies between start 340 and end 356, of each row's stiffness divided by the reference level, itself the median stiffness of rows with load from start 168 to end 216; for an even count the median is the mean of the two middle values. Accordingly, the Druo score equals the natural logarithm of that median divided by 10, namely -0.012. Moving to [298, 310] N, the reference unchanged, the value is -0.012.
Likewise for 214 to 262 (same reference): 0.014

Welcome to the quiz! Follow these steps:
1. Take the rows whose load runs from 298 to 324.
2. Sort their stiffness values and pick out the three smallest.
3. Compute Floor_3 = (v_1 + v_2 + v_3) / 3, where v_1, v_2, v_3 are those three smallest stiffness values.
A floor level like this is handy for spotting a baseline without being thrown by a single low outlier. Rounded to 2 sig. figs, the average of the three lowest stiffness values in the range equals 29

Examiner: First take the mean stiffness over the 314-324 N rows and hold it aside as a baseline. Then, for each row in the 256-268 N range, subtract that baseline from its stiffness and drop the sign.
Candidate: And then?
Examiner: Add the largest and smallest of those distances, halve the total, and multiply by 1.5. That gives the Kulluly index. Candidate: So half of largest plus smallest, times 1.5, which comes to 17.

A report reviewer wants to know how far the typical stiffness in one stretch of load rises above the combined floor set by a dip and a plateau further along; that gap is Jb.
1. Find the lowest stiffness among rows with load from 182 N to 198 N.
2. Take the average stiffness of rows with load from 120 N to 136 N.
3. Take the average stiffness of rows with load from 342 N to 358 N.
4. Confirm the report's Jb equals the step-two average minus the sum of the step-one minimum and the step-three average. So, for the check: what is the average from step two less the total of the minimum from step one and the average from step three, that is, -27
